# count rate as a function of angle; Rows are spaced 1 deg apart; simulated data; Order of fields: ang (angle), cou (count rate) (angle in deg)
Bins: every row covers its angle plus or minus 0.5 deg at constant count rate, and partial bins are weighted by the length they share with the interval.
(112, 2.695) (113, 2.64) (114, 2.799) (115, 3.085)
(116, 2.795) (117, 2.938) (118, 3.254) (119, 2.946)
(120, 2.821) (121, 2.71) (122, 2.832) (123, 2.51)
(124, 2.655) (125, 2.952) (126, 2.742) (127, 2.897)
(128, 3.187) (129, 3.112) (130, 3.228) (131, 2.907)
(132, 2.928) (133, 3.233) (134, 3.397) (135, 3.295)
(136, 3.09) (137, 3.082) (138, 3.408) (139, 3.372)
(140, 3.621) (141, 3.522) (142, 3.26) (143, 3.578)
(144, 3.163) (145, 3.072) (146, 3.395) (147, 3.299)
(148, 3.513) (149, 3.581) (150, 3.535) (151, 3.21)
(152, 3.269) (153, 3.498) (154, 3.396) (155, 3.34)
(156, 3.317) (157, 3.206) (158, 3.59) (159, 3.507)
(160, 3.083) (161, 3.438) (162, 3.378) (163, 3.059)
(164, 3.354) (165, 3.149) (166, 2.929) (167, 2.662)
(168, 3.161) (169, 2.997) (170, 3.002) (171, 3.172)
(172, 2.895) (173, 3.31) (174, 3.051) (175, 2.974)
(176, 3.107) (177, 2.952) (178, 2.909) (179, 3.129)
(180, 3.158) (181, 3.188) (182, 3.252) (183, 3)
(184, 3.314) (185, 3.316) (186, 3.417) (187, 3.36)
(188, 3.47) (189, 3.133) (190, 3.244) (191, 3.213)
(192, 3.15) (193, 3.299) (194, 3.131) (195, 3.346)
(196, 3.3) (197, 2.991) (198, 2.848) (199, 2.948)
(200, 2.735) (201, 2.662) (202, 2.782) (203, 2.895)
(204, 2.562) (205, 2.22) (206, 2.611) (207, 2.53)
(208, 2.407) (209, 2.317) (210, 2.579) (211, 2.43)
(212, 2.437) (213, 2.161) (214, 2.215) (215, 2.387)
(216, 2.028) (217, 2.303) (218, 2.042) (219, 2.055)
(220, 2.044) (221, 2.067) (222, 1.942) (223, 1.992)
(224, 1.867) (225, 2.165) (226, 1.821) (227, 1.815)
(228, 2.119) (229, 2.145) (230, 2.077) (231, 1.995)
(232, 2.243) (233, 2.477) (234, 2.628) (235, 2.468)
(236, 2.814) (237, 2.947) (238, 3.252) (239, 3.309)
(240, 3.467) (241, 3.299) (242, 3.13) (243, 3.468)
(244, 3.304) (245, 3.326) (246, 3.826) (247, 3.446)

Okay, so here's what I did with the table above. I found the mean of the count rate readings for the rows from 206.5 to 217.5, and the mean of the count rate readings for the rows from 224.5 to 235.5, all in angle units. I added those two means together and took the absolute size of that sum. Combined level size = 4.5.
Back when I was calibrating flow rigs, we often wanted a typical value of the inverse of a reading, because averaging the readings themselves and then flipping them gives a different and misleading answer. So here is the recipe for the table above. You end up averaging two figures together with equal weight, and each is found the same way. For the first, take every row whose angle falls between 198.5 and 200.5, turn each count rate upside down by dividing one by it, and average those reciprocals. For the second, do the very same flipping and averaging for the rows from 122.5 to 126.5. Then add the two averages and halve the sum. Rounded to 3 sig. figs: 0.361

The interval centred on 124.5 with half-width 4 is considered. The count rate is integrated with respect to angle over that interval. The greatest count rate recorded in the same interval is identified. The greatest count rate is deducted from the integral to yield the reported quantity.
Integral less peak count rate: 19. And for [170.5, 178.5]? 21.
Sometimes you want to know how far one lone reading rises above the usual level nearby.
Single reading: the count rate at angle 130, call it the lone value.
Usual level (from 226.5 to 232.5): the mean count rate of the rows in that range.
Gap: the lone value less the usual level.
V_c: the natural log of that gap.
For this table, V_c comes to 0.15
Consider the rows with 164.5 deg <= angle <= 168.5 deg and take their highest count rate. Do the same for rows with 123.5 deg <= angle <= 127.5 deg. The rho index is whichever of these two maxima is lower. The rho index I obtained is 2.95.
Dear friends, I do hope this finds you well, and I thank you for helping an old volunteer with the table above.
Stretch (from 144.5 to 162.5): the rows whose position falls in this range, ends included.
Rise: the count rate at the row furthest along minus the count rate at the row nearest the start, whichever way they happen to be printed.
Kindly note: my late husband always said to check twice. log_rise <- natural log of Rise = -1.2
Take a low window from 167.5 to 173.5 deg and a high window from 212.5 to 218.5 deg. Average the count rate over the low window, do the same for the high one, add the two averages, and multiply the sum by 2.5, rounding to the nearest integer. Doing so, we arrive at 13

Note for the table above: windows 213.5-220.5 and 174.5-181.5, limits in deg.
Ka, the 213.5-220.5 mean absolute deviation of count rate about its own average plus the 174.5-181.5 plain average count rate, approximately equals 3.19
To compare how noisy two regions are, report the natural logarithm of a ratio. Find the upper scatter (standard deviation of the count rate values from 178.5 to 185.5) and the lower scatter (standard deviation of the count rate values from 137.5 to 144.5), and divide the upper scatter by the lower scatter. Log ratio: -0.4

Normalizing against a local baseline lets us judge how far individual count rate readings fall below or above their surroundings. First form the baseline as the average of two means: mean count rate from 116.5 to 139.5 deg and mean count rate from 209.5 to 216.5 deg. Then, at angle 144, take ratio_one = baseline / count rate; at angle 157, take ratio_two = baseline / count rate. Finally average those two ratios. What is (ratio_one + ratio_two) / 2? 0.84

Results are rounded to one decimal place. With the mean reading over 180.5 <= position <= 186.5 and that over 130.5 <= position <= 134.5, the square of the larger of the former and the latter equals 10.5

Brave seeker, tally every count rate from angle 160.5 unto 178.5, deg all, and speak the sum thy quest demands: 55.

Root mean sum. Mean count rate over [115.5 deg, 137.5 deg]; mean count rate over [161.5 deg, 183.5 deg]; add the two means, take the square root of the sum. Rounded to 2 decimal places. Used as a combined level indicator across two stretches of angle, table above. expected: 2.46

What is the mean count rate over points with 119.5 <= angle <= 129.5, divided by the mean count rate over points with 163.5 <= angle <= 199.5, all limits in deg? 0.91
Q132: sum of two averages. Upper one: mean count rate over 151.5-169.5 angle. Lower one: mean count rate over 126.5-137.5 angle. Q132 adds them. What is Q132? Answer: 6.36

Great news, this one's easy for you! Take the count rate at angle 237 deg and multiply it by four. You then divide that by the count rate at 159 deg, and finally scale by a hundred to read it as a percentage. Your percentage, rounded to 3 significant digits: 336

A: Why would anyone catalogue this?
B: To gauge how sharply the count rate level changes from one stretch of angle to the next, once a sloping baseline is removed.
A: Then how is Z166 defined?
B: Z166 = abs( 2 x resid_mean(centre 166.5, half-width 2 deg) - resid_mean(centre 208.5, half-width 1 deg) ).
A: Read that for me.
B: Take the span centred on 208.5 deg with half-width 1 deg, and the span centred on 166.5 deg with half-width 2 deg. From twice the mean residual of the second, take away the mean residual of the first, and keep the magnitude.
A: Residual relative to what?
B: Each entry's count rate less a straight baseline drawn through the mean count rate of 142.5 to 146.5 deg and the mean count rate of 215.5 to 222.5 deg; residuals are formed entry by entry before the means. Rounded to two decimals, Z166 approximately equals 0.04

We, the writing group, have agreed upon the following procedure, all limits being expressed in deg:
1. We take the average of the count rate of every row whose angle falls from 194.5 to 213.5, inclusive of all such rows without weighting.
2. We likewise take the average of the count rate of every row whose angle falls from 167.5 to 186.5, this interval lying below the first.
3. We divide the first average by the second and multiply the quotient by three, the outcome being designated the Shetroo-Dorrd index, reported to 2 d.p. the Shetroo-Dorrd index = 2.57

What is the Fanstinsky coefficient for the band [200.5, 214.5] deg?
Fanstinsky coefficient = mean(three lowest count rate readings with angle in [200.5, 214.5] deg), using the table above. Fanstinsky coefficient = 2.2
